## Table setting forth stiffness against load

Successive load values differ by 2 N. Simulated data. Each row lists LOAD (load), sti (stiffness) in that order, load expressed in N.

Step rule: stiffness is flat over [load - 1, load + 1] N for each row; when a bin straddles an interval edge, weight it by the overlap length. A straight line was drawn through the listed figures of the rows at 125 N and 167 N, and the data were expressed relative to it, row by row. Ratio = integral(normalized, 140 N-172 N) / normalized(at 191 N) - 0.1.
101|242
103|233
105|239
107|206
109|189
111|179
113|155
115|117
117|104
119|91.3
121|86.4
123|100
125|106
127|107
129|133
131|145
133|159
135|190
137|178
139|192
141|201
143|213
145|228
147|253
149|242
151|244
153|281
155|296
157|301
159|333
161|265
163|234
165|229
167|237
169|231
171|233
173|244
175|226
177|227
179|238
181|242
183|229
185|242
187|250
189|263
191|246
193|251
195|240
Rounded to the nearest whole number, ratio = 51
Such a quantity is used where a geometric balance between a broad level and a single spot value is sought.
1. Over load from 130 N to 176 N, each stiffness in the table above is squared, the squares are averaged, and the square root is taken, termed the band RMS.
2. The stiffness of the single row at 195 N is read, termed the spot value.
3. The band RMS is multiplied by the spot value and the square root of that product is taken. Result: 238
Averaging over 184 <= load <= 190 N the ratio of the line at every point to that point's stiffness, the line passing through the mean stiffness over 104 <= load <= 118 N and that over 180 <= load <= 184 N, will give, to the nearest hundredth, 0.96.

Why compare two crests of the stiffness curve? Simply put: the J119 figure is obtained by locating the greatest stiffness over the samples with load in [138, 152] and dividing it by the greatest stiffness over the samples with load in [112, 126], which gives 1.63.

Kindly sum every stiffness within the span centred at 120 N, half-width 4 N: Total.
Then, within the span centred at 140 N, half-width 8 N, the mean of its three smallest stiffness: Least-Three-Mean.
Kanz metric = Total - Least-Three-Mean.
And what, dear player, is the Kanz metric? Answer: 206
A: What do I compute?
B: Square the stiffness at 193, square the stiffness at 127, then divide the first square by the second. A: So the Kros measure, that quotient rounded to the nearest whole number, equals 6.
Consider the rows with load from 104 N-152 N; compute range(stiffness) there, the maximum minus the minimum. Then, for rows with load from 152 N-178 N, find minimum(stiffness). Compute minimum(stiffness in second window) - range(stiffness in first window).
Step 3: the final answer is 59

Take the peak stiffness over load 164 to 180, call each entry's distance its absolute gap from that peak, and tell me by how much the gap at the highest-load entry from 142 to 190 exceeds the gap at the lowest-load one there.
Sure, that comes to -12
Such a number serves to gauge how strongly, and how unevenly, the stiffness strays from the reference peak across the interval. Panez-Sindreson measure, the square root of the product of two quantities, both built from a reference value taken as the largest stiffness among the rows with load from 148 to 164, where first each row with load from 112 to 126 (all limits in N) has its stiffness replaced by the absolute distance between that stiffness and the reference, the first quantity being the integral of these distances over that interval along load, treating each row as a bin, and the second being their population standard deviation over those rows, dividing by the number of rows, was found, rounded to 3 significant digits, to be 258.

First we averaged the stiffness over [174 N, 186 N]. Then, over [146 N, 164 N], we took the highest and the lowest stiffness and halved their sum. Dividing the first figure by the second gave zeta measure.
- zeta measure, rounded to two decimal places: 0.83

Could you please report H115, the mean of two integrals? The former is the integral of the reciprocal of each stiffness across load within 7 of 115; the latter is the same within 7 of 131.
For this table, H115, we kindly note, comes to 0.11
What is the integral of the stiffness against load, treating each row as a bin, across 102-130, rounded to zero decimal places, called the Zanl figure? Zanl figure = 4091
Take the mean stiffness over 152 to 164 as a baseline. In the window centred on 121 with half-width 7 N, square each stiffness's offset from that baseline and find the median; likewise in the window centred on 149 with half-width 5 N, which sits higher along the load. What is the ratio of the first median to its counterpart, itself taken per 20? 1.0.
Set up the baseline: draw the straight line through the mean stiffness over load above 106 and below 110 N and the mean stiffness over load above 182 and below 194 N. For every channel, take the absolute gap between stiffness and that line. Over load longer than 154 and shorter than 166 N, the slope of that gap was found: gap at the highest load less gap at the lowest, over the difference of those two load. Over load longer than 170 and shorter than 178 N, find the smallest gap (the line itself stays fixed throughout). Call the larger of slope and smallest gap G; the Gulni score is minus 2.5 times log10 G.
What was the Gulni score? -1.3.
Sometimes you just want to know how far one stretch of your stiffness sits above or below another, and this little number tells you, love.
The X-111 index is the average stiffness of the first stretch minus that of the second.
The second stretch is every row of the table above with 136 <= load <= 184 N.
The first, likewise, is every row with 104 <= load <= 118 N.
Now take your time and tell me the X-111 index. -72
